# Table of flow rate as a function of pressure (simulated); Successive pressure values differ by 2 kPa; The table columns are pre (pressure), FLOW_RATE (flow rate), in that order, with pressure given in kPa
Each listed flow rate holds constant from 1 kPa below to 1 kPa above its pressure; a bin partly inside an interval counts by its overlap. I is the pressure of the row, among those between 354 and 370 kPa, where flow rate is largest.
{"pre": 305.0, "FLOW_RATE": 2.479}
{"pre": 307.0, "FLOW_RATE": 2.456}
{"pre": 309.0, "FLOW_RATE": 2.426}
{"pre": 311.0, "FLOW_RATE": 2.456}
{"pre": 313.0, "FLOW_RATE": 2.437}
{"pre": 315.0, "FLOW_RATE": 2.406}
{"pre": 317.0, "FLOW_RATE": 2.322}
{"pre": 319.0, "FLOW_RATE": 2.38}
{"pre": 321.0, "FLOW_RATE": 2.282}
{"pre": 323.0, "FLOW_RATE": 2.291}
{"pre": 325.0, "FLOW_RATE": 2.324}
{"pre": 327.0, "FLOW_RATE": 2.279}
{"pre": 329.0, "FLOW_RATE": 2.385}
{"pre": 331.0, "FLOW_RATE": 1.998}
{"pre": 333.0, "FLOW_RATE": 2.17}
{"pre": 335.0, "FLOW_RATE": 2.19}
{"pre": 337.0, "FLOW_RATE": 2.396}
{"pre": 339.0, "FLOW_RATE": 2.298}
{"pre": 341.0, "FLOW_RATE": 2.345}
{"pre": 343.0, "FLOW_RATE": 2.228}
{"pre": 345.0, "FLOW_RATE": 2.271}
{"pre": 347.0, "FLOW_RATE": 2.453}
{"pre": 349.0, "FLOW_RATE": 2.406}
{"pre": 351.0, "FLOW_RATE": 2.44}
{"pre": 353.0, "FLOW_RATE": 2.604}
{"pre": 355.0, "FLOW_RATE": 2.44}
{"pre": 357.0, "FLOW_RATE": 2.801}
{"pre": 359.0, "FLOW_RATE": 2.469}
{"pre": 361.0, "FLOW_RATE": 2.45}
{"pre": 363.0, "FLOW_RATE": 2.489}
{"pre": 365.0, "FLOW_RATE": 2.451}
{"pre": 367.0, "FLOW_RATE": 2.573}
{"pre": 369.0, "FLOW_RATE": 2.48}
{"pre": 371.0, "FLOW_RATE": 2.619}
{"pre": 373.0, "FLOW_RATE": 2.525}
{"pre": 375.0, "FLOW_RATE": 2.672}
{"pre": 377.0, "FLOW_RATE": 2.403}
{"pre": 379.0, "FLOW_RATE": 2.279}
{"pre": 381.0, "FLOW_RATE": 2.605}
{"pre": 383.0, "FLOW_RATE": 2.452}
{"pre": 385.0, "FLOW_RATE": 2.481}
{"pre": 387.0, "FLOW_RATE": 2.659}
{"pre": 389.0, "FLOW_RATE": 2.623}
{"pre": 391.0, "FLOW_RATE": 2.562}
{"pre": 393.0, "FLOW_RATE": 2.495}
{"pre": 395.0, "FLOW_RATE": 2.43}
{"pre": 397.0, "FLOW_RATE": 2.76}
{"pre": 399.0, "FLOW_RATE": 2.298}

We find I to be 357.0 kPa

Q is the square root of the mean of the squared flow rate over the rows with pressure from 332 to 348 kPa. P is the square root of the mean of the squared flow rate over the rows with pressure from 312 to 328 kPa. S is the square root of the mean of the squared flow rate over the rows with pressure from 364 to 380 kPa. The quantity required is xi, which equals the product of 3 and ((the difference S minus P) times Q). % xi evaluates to 1.1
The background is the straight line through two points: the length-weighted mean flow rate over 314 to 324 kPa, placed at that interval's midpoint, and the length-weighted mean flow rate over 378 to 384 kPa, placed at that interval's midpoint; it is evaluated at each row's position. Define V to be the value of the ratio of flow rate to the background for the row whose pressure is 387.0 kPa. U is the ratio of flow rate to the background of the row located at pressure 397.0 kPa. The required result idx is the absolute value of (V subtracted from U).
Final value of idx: 0.033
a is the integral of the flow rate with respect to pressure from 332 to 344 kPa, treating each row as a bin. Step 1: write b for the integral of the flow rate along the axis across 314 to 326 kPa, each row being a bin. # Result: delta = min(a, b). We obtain 27.3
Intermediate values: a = 27.3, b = 28.0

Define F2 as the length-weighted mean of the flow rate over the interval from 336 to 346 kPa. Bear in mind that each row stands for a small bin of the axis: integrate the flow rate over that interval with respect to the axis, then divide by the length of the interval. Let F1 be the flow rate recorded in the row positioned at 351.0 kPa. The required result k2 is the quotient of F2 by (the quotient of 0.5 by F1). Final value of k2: 11.3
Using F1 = 2.44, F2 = 2.31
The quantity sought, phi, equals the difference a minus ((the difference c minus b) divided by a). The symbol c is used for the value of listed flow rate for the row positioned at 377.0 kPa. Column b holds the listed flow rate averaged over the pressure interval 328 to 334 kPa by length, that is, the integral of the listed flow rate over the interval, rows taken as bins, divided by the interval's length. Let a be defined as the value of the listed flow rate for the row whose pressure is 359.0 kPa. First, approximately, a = 2.469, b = 2.18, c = 2.403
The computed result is 2.38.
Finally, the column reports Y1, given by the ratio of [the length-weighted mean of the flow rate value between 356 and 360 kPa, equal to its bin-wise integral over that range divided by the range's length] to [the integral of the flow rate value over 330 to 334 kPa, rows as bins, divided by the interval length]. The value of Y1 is 1.26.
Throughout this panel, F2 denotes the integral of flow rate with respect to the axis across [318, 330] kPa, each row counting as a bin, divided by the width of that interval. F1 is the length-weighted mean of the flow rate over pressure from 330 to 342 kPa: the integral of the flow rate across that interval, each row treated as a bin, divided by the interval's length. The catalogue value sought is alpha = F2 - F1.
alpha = 0.1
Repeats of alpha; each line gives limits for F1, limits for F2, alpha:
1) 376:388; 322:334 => -0.2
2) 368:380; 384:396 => 0.0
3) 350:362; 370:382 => 0.0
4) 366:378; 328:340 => -0.3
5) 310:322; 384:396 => 0.2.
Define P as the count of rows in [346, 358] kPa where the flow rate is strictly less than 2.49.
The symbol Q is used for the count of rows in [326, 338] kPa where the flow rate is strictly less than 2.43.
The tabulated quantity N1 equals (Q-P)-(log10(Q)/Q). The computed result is 1.9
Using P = 4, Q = 6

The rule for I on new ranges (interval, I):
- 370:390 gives 375.0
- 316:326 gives 319.0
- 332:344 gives 337.0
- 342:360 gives 357.0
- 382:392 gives 387.0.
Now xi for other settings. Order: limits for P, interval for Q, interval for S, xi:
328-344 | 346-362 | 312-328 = 0.6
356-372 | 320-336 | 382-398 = 0.1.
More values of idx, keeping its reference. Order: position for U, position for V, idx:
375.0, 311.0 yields 0.040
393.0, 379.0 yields 0.078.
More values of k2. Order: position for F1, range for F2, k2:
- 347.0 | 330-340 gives 10.8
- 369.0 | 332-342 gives 11.3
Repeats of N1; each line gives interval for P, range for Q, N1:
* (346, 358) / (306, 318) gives -1.2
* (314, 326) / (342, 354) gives -3.2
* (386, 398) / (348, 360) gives 0.0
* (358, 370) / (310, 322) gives -1.2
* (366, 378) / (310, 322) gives 1.8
